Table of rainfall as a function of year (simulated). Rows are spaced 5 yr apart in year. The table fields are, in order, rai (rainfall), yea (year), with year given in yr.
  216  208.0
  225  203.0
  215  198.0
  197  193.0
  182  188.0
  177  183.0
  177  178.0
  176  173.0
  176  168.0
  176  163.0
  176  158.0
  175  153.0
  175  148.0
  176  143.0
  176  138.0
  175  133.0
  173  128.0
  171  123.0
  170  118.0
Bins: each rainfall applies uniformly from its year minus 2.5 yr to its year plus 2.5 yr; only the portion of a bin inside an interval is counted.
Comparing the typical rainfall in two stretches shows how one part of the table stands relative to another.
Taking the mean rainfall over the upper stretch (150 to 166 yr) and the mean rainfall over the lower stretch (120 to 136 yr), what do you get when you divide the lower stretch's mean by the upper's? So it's 0.98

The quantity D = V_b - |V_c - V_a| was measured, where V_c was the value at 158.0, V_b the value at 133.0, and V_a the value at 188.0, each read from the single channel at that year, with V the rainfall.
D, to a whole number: 169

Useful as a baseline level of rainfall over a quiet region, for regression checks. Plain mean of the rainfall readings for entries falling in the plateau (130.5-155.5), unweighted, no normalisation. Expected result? 175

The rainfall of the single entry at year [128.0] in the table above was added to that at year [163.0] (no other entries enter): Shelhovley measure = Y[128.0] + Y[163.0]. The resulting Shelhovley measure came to 349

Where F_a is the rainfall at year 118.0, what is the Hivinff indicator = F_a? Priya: 170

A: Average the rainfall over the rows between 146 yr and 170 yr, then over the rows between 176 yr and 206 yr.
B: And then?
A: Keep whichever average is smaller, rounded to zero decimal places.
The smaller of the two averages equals 176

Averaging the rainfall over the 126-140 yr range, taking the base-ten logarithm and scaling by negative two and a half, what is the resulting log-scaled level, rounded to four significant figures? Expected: -5.606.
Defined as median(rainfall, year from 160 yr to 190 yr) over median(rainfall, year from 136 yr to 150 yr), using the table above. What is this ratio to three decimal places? 1.003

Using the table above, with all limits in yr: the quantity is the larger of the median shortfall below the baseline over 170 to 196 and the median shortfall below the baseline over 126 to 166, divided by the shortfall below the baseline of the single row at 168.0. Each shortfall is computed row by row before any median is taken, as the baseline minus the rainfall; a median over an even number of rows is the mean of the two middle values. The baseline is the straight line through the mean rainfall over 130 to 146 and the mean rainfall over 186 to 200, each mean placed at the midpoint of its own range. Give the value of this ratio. 1.2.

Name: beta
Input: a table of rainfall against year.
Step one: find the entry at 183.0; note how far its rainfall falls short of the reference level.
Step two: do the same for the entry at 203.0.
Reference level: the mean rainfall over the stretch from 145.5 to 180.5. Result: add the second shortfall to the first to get -50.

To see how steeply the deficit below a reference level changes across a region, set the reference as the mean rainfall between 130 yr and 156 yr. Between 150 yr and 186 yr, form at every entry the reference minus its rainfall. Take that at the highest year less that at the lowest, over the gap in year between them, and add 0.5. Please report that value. 0.43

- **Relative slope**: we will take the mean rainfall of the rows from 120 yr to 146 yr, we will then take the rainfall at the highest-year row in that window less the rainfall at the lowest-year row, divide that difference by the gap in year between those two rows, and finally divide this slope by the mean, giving 0.0014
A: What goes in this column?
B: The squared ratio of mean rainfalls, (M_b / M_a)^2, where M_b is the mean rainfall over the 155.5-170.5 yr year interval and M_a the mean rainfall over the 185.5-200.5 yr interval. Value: 0.79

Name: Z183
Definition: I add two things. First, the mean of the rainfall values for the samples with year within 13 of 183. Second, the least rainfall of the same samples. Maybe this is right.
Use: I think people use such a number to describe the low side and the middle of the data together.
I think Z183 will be 358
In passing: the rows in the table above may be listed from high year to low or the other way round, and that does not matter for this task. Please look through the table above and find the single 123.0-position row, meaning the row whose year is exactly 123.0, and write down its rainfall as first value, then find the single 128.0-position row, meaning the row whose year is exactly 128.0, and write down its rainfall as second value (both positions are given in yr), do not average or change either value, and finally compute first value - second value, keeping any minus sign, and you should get -2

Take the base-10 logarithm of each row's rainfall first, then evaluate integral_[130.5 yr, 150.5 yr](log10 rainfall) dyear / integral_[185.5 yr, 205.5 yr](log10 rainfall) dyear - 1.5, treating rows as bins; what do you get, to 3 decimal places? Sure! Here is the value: -0.528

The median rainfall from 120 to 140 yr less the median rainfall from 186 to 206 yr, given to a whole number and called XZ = -32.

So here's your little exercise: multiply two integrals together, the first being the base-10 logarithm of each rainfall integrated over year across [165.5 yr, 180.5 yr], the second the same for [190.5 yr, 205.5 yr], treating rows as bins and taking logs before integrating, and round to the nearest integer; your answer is 1176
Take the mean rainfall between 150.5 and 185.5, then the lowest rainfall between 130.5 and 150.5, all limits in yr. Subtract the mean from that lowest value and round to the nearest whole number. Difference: -1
